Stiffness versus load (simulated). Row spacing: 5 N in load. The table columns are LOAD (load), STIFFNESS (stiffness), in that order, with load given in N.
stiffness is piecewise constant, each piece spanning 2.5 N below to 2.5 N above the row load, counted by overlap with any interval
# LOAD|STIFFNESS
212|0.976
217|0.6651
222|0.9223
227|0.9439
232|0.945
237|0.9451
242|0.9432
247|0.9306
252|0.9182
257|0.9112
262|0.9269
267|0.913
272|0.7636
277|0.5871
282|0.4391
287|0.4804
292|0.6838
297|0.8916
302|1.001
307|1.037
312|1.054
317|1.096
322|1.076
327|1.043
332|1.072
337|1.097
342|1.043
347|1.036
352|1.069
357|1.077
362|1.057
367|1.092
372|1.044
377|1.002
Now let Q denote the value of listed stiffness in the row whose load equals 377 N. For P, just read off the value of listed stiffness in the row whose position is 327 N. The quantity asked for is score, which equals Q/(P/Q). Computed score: 0.96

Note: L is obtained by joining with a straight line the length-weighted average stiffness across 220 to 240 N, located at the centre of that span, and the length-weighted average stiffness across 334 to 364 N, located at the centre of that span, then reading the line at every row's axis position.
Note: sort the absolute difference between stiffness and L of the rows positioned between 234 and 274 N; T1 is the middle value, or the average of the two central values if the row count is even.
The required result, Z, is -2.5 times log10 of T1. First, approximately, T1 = 0.045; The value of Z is 3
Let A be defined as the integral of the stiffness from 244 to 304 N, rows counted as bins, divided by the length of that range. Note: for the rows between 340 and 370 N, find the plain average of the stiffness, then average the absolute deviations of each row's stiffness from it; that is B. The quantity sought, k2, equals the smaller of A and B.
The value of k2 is 0.017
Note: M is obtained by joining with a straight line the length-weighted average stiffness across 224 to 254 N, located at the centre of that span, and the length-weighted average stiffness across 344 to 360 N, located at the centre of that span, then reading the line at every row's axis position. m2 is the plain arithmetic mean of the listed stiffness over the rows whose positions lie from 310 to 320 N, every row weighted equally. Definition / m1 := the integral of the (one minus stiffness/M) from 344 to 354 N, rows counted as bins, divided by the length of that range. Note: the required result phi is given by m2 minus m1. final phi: 1.07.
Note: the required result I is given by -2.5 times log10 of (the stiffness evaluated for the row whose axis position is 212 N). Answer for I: 0.03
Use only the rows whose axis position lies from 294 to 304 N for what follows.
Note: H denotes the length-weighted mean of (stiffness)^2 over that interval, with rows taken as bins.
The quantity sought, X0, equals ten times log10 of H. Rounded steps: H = 0.87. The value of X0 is -0.6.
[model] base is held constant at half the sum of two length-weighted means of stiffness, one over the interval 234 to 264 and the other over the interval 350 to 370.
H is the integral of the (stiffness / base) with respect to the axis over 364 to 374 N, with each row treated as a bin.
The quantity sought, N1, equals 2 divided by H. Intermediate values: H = 10.7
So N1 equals 0.187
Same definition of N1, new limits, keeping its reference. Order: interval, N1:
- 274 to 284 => 0.378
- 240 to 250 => 0.214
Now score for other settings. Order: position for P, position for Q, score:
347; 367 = 1.15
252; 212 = 1.04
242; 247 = 0.92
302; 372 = 1.09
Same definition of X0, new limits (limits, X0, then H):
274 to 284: -5.4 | 0.29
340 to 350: 0.3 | 1.08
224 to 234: -0.5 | 0.89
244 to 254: -0.7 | 0.86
